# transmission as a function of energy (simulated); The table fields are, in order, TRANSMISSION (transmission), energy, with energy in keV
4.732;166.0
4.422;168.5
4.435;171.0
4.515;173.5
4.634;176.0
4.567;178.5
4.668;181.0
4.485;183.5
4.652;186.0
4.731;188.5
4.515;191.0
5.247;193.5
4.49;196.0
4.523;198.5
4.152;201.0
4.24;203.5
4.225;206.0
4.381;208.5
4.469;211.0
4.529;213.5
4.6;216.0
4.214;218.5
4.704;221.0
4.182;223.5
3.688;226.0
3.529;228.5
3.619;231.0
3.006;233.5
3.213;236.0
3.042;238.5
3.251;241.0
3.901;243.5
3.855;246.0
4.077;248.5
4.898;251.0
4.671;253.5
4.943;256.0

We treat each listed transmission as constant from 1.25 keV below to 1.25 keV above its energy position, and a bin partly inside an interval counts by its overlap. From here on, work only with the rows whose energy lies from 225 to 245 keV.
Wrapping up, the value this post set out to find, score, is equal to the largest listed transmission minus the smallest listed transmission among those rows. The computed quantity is 0.9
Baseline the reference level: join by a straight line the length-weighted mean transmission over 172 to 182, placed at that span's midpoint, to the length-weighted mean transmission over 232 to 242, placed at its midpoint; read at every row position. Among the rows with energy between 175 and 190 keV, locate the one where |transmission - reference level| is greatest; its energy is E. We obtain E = 188.5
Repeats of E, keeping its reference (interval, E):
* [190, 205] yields 193.5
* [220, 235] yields 221.0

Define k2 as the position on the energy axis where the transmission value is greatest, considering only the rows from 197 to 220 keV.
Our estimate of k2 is 216.0 keV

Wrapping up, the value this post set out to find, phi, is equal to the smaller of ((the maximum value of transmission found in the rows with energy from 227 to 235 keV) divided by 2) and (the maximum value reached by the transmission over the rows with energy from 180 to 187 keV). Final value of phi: 1.8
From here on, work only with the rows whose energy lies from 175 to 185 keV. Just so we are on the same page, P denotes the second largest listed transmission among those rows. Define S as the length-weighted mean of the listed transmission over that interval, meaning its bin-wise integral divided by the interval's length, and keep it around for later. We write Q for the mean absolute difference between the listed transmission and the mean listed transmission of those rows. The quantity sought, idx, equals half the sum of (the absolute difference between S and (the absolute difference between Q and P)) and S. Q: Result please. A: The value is 2.30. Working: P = 4.634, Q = 0.06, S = 4.6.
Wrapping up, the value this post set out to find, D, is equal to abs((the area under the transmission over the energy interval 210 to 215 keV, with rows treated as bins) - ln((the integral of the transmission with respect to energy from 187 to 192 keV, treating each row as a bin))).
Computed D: 19.4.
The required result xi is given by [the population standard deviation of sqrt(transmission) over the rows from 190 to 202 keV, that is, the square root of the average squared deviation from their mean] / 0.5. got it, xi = 0.16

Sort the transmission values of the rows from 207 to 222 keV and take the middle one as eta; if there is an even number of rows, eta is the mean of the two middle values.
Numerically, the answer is 4.50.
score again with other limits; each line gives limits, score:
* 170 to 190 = 0.3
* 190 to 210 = 1.1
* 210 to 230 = 1.2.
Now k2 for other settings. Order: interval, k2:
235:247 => 243.5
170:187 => 181.0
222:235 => 223.5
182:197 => 193.5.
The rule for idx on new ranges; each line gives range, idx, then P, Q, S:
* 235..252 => 1.95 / 4.077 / 0.50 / 3.7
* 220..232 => 2.04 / 4.182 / 0.40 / 3.9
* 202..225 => 2.22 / 4.6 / 0.16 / 4.4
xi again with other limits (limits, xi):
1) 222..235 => 0.20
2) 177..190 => 0.04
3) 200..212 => 0.06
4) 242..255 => 0.20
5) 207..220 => 0.06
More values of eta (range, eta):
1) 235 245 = 3.23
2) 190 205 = 4.50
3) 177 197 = 4.61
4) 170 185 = 4.54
